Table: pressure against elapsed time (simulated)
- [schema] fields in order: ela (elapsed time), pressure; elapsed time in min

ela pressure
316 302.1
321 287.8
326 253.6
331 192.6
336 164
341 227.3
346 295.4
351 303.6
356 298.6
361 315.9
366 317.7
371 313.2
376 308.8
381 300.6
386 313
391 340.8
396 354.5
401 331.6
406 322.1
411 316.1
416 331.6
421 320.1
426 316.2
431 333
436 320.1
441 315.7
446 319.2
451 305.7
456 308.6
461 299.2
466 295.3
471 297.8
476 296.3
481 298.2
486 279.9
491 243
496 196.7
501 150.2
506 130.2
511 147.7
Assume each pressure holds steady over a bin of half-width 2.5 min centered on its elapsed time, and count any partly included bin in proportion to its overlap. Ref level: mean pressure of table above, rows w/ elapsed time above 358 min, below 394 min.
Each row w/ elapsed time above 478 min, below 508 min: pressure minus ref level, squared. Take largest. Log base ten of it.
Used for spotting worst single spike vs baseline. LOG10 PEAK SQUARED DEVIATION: 4.54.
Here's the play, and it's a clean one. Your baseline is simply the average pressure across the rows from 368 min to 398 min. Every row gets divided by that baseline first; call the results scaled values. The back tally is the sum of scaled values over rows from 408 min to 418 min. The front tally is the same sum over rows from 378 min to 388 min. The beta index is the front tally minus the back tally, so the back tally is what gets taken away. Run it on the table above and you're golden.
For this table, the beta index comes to -0.1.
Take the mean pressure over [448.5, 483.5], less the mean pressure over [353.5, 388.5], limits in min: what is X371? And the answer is -10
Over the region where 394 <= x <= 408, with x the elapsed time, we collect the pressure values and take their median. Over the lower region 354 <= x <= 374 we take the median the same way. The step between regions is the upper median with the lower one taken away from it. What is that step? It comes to 17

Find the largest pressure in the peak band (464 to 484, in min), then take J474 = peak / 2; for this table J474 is 149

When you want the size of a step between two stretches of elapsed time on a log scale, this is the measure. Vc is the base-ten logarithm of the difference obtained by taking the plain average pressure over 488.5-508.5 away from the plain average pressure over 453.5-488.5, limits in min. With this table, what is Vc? 2.1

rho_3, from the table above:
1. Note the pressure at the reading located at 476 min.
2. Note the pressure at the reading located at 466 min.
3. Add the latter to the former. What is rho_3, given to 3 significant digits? 592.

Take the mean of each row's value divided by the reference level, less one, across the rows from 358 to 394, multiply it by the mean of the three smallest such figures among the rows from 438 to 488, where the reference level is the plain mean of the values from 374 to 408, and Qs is 0.003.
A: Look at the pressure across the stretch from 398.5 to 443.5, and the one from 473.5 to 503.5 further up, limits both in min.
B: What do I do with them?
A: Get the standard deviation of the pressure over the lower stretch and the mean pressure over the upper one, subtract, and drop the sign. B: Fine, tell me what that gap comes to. 237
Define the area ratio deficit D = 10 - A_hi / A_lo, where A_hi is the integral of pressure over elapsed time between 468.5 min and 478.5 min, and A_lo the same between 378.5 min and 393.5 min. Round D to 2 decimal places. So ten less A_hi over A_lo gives 9.38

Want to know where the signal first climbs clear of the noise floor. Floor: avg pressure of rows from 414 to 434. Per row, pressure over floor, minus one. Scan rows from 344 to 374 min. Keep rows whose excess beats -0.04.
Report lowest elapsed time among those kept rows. 361 min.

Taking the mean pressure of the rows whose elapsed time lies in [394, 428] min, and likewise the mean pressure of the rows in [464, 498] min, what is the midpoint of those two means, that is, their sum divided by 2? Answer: 300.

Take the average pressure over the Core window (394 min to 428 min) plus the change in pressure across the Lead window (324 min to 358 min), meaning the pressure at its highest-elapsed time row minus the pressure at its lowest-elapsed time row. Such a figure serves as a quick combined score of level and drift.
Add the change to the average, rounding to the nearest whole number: 372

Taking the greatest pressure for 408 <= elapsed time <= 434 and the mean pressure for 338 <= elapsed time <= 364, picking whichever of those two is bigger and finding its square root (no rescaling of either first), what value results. 18.2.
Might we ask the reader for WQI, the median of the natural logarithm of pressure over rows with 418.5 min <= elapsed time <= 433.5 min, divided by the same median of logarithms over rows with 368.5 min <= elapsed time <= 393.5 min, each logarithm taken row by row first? 1.00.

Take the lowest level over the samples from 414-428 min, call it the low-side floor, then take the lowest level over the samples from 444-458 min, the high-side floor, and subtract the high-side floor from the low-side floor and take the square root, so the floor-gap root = 3.2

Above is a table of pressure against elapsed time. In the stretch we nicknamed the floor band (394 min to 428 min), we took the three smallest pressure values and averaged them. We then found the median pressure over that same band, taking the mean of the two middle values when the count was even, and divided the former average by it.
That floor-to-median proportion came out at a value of 0.986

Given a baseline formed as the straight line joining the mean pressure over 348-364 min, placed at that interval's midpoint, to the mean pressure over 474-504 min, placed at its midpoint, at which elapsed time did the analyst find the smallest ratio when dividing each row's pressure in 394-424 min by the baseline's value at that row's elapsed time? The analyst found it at 411 min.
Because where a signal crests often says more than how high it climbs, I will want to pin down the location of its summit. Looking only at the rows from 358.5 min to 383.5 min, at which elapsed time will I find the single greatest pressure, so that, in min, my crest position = 366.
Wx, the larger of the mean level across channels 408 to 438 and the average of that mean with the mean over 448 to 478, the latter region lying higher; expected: 323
